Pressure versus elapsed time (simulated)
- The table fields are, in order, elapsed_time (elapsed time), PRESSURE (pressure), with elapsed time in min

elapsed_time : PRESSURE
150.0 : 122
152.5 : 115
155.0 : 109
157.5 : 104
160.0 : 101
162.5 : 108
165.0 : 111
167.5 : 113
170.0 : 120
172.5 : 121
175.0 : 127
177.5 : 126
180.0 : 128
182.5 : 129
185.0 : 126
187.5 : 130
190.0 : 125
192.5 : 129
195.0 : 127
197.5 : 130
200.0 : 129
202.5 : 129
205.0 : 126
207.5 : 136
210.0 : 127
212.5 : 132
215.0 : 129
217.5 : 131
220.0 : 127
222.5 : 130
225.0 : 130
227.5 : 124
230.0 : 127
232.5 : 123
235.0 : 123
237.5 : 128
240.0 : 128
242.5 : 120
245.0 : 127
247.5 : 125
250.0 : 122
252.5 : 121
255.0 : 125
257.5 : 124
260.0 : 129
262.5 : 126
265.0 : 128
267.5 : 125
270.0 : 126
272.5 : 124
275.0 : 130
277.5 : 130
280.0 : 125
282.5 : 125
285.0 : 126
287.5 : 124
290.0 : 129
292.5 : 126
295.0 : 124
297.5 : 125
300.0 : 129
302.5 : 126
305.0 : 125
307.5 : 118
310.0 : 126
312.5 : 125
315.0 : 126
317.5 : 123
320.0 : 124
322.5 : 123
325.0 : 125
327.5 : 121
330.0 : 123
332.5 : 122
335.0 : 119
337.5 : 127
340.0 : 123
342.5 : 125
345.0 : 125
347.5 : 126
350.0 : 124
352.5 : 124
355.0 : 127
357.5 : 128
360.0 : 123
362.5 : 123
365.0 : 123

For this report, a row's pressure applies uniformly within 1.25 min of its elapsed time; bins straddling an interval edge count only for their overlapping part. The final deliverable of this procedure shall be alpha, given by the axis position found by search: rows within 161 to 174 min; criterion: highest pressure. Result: 172.5 min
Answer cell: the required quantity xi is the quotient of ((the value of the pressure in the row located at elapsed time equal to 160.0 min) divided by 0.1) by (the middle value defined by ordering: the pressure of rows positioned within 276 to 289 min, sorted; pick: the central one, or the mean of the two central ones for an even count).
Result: 8.1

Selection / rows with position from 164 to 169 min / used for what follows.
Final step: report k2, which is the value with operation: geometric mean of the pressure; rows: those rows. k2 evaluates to 112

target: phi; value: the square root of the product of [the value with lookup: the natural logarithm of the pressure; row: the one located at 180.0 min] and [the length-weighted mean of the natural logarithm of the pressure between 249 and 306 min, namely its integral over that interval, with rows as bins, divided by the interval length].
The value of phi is 4.84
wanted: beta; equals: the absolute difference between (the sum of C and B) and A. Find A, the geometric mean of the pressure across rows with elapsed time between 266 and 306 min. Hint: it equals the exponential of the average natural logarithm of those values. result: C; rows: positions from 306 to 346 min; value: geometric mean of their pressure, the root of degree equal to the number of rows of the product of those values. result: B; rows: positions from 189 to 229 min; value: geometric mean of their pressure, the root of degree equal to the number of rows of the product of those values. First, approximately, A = 126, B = 129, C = 123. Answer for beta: 126.0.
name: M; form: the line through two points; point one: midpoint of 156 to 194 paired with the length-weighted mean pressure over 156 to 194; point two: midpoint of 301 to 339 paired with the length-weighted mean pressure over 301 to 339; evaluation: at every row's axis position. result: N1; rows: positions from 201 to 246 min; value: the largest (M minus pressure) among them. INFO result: 2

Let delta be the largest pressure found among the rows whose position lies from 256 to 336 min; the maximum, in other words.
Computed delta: 130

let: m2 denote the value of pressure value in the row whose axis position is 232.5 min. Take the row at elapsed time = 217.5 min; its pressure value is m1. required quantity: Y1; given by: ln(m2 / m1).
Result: -0.063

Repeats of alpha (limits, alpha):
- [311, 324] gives 315.0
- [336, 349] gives 337.5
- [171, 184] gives 182.5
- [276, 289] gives 277.5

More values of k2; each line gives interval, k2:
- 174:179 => 126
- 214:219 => 130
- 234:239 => 125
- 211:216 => 130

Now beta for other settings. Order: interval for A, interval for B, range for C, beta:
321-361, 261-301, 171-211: 130.1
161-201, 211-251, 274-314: 128.9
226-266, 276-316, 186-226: 129.7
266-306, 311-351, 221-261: 123.0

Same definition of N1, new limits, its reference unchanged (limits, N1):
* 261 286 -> -2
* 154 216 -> 18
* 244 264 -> 1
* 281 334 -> 5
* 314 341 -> 5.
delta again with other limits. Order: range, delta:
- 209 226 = 132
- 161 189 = 130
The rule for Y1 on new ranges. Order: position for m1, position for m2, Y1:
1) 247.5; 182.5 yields 0.031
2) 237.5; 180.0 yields 0.000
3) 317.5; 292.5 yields 0.024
